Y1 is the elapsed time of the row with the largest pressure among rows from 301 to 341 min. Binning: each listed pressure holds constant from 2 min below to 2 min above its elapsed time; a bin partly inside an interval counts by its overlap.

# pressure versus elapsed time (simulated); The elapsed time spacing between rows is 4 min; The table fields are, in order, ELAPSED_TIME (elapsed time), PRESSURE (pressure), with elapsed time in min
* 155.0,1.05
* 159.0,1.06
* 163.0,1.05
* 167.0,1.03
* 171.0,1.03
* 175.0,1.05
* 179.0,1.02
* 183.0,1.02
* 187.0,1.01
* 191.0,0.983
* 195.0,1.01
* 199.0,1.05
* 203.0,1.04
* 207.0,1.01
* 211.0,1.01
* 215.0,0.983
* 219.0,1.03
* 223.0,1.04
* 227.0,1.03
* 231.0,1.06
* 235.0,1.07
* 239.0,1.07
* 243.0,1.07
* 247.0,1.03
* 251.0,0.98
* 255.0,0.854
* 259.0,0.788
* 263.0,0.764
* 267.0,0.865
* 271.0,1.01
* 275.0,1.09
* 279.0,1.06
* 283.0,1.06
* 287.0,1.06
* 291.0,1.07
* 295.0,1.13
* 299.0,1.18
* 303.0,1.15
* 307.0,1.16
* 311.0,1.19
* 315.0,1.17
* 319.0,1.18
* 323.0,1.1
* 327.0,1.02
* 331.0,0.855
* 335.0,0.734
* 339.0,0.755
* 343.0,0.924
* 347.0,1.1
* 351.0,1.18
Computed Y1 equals 311.0 min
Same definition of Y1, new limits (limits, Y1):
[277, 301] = 299.0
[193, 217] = 199.0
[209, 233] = 231.0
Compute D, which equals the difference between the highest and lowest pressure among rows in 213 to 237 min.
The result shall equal 0.09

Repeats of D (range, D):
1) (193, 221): 0.07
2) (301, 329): 0.17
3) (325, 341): 0.29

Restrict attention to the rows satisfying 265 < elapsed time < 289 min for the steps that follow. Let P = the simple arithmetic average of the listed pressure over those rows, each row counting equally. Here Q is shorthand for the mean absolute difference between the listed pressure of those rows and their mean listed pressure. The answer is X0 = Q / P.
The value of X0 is 0.06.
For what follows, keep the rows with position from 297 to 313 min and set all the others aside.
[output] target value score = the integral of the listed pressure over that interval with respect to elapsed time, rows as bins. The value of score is 18.7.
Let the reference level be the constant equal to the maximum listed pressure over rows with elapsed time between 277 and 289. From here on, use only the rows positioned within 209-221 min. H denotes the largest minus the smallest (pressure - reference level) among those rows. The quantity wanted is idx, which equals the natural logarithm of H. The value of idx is -3.06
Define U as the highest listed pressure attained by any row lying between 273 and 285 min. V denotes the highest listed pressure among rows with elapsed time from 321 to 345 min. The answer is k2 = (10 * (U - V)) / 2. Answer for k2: -0.05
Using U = 1.09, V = 1.1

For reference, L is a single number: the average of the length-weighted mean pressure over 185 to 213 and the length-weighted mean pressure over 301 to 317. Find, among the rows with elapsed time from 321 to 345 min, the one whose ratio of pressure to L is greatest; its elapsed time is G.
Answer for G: 323.0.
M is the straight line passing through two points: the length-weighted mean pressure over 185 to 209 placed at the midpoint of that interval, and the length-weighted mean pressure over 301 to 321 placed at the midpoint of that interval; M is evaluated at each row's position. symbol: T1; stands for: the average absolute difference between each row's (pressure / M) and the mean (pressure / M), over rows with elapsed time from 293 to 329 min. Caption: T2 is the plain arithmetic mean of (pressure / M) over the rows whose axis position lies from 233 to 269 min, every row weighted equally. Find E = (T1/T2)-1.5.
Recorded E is -1.46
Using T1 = 0.038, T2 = 0.867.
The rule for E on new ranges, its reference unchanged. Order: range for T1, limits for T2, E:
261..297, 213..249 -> -1.43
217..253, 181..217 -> -1.48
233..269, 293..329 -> -1.39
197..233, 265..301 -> -1.48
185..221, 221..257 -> -1.48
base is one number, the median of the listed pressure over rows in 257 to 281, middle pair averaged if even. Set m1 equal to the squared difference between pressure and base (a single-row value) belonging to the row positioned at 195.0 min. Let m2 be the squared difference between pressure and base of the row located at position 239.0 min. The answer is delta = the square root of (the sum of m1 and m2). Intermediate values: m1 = 0.005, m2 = 0.018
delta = 0.15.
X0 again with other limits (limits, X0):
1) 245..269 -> 0.09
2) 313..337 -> 0.14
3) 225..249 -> 0.02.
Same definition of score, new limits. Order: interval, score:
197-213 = 16.4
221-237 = 16.8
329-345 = 13.1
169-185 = 16.5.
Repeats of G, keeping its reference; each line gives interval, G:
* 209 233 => 231.0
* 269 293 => 275.0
